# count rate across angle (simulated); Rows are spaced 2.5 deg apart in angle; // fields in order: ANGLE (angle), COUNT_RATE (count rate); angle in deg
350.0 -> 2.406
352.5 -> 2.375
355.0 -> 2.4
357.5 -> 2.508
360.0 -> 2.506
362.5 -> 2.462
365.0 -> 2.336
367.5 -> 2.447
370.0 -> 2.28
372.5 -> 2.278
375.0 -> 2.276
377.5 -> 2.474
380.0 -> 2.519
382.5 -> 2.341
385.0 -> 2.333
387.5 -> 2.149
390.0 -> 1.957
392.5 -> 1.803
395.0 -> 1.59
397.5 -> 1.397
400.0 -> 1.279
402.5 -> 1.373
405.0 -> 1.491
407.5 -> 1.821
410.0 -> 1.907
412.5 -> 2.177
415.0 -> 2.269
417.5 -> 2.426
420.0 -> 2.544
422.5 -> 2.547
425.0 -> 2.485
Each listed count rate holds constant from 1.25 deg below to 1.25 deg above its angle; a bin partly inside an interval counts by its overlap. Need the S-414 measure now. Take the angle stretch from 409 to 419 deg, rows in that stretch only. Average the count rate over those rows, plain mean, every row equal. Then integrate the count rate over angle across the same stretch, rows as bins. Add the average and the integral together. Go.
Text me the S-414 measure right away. 24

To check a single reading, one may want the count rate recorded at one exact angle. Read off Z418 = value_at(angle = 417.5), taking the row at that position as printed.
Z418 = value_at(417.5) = 2.426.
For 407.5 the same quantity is 1.821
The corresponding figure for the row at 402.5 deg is 1.373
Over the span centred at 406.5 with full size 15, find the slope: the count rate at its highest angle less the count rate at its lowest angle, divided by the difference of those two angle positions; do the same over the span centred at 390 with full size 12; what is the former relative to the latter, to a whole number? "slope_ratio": -1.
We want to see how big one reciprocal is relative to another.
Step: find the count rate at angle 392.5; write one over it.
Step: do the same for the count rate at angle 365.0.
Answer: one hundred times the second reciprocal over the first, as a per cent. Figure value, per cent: 77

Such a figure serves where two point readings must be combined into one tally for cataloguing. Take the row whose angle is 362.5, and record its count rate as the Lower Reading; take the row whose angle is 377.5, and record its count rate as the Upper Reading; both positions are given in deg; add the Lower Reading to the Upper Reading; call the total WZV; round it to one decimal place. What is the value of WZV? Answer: 4.9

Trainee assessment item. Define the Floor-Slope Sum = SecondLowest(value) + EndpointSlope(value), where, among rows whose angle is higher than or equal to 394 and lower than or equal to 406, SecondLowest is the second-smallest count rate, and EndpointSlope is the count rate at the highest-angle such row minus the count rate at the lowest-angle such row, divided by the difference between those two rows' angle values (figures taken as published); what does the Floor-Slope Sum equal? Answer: 1.4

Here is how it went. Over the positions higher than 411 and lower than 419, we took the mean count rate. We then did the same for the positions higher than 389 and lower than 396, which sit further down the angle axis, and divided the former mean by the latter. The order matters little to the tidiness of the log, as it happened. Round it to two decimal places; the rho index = 1.28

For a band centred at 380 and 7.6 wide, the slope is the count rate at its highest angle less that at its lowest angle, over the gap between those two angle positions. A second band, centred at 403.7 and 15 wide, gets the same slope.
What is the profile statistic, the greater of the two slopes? 0.041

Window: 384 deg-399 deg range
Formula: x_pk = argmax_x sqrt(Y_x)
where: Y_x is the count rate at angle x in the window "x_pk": 385.0 deg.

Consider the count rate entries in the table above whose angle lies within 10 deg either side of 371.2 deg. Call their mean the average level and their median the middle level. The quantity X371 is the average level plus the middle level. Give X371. 4.8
